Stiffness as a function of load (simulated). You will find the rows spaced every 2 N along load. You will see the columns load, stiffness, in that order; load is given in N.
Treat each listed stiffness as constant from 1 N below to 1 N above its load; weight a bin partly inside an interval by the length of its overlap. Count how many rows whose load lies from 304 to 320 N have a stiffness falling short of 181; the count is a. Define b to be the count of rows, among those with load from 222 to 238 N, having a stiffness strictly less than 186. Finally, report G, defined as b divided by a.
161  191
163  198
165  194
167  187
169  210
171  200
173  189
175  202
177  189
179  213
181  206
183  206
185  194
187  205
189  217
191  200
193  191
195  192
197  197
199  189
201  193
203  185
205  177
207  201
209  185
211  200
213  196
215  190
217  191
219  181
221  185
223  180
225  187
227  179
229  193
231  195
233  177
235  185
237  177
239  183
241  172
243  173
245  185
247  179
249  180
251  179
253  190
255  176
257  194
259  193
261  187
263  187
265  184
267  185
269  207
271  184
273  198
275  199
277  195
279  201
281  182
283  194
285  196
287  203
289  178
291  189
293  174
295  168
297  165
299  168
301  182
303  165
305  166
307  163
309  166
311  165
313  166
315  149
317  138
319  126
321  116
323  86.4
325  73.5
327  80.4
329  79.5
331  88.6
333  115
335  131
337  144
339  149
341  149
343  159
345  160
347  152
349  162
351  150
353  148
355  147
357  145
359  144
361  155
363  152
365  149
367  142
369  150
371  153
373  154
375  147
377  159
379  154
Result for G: 0.6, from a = 8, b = 5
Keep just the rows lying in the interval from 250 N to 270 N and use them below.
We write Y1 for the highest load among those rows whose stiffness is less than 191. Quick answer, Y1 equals 267 N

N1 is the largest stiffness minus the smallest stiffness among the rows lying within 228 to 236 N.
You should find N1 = 18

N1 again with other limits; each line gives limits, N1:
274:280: 6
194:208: 24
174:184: 24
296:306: 17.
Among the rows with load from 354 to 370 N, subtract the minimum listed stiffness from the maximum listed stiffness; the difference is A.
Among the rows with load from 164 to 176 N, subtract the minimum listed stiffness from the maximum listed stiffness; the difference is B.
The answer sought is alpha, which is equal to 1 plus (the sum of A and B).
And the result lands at 37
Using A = 13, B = 23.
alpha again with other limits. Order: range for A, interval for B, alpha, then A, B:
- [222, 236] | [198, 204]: 27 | 18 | 8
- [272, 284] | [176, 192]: 48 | 19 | 28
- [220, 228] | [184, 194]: 35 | 8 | 26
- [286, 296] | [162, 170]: 59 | 35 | 23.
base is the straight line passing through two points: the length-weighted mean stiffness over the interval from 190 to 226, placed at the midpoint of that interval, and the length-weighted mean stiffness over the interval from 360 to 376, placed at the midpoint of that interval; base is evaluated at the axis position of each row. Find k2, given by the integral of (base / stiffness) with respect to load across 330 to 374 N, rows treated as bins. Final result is 48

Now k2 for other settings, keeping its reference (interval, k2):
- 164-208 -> 44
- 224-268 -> 43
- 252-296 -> 40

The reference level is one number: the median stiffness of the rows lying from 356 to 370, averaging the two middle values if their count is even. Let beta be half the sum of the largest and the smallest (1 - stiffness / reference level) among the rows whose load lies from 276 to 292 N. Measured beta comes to -0.28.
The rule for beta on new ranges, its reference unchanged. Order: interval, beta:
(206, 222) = -0.28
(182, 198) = -0.37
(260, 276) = -0.31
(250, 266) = -0.24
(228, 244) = -0.23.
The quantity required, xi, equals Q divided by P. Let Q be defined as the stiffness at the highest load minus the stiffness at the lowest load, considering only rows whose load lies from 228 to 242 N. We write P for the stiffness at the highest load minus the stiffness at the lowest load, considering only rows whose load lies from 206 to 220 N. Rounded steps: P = -20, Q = -21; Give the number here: 1.05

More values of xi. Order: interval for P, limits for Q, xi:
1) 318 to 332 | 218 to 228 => 0.05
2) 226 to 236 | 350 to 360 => -1.00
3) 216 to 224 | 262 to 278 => -0.73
